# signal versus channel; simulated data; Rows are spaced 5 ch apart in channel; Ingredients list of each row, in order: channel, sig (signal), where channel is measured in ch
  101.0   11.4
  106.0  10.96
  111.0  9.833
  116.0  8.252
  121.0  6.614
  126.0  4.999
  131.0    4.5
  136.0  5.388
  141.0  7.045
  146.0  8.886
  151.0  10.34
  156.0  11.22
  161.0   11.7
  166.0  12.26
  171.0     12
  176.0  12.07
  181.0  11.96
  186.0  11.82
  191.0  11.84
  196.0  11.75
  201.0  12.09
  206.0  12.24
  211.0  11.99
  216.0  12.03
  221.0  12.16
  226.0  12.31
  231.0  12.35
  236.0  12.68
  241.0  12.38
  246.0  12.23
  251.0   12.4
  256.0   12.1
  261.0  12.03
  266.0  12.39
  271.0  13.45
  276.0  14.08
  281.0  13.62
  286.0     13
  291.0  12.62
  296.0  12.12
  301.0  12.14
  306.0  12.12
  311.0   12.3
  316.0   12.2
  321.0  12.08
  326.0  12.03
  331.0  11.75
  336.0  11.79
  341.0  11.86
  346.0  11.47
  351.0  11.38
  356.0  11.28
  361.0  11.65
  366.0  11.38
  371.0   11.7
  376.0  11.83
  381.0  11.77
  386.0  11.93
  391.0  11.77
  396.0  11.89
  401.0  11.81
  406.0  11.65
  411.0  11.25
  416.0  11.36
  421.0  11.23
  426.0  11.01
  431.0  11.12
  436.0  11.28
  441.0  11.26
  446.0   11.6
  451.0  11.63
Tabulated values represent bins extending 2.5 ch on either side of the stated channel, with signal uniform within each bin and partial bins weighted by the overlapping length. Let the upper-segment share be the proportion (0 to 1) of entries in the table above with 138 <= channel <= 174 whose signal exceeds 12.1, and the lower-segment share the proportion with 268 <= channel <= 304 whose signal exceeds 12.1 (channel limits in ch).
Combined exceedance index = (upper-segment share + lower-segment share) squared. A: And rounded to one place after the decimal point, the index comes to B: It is 1.3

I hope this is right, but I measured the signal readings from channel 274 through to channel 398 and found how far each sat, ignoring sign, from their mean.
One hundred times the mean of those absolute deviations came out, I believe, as 45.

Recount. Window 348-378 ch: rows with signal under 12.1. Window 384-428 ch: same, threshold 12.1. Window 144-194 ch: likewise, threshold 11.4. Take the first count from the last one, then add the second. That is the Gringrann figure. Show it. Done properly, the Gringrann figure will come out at 6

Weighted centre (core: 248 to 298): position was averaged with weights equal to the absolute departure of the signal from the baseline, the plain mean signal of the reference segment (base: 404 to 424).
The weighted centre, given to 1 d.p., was 275.3 ch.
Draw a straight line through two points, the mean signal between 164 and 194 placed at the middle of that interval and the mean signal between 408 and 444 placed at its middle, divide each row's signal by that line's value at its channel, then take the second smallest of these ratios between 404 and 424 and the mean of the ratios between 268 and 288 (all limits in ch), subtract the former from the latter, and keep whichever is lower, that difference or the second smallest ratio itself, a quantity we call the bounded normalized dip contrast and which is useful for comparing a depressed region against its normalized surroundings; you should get 0.16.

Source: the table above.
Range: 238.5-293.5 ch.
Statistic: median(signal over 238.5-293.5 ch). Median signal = 12.4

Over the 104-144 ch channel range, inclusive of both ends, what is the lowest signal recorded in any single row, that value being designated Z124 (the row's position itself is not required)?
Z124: 4.5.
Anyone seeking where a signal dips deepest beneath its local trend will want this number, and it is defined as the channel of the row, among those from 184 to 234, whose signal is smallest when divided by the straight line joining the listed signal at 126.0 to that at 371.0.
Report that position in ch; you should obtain 231.0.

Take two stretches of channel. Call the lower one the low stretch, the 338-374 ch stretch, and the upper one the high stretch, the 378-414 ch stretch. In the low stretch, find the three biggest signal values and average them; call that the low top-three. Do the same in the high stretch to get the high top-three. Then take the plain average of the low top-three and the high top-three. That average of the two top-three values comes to 11.81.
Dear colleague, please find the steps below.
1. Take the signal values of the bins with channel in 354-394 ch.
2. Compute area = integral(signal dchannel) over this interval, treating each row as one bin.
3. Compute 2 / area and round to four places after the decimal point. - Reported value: 0.0043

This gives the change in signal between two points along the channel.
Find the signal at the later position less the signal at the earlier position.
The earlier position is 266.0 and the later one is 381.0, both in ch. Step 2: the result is -0.62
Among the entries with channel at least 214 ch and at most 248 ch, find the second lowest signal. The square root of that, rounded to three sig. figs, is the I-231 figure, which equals 3.49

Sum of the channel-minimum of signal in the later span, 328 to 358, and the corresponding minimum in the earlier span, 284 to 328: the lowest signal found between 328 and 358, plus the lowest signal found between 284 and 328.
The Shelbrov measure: 23.3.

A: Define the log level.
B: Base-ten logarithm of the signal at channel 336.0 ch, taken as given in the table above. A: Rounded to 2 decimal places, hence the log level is 1.07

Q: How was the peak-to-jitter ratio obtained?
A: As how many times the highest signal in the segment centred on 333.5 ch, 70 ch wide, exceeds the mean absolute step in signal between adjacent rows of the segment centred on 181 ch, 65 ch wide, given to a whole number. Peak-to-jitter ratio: 44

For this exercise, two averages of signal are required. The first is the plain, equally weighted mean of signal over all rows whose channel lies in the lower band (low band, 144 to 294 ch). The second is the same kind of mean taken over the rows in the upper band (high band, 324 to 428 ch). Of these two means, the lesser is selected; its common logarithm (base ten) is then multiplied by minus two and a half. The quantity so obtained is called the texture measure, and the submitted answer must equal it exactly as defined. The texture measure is -2.662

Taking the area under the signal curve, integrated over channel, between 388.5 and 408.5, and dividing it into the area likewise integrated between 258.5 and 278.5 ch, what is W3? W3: 1.10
